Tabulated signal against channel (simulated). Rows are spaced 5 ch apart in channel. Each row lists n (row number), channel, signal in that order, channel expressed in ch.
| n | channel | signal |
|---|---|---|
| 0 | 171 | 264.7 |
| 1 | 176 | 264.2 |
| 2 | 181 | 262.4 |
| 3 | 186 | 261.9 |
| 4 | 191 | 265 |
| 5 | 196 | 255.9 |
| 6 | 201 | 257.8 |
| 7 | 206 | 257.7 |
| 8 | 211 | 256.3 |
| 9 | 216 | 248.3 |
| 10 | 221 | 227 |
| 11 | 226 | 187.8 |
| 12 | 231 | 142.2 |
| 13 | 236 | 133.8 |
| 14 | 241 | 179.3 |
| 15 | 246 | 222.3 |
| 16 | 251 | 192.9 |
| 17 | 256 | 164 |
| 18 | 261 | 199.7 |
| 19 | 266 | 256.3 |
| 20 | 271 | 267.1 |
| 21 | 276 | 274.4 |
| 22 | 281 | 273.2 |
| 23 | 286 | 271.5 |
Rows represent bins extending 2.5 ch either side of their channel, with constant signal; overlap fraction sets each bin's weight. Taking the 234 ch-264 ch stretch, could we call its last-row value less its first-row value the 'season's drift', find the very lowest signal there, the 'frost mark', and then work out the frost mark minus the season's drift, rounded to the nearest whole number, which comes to 68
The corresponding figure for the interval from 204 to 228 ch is 258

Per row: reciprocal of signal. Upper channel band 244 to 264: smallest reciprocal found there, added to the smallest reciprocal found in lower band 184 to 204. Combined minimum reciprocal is 0.0083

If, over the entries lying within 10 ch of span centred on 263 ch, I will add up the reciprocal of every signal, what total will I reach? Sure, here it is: 0.0089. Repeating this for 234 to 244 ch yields 0.0131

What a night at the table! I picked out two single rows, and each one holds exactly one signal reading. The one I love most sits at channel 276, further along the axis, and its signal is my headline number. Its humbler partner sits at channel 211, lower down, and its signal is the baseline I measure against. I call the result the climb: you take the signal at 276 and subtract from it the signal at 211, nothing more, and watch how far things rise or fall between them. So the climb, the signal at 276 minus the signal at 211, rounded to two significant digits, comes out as 18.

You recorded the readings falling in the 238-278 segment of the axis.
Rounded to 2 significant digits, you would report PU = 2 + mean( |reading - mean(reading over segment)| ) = 38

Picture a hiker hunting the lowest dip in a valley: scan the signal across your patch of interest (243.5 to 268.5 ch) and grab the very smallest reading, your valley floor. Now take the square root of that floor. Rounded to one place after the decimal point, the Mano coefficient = 12.8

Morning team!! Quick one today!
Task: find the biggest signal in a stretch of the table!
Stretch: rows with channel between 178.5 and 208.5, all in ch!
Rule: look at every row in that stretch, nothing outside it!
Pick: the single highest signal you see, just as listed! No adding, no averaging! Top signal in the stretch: 265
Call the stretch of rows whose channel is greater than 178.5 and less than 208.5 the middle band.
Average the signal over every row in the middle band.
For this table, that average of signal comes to 260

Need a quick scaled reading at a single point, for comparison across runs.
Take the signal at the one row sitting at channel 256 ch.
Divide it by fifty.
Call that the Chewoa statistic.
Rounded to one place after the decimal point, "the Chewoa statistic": 3.3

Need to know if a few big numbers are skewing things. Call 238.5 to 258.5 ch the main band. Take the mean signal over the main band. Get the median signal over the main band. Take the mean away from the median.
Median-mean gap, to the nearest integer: -4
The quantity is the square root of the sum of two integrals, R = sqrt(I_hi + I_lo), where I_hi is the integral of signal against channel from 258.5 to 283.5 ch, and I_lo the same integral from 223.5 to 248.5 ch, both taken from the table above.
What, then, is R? 103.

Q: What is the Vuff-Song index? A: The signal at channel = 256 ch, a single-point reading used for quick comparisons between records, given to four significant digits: 164.0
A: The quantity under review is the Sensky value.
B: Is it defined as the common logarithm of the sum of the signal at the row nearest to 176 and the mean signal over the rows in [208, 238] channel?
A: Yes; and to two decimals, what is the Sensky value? 2.67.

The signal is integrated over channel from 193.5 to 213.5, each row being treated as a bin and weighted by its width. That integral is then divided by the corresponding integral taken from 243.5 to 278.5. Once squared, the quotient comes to 0.4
